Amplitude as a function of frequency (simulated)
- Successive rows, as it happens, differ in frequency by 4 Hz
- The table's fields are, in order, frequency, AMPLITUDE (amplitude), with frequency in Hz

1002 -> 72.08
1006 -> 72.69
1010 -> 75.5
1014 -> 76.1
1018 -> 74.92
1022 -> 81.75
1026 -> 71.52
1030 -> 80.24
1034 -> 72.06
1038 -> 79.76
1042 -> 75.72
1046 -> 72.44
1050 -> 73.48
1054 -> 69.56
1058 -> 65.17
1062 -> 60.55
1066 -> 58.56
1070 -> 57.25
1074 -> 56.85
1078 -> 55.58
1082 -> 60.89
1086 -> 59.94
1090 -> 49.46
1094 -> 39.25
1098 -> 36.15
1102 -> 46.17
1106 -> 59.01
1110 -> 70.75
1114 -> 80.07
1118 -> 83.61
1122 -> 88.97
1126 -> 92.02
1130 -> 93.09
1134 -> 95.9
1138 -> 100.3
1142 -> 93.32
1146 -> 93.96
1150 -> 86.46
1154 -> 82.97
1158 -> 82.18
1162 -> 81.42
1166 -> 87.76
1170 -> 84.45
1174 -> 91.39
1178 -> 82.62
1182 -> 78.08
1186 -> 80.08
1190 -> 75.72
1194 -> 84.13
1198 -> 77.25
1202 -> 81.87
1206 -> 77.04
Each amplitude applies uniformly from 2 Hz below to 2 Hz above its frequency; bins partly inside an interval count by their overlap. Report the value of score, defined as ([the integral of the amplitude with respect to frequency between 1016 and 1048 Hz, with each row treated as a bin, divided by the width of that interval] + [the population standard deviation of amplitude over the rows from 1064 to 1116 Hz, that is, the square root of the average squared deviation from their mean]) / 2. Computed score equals 44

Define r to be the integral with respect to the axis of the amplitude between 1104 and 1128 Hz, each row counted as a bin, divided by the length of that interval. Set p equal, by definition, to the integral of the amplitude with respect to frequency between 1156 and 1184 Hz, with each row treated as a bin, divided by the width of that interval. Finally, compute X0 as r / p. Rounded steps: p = 84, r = 79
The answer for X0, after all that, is 0.9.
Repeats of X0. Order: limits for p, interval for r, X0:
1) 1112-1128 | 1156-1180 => 1.0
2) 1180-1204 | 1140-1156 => 1.1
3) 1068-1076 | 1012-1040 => 1.3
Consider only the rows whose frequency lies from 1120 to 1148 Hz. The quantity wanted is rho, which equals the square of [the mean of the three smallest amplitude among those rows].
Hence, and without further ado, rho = 8347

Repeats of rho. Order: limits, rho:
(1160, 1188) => 6378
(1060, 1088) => 3199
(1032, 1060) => 4751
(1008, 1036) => 5305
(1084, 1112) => 1642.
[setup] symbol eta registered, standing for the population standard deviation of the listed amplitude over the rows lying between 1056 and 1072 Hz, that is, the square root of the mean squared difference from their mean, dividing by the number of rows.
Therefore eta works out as 3.0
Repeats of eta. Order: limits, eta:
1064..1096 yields 6.7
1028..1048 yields 3.5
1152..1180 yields 3.4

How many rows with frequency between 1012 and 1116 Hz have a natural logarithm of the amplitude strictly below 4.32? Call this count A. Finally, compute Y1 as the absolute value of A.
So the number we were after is 20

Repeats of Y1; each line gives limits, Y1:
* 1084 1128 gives 7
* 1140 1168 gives 0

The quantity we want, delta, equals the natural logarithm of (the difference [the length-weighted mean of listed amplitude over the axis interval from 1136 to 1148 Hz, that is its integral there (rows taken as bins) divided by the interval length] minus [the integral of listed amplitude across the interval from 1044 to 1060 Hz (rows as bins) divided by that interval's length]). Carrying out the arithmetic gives 3.25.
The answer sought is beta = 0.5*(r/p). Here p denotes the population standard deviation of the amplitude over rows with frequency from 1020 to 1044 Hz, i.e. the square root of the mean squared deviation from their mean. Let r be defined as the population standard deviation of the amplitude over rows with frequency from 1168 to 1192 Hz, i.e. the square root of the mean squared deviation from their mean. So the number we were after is 0.63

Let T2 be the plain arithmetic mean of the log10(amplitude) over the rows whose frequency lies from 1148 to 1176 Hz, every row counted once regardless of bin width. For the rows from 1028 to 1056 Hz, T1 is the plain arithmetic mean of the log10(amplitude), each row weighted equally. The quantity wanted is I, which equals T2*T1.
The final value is 3.62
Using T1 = 1.87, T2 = 1.93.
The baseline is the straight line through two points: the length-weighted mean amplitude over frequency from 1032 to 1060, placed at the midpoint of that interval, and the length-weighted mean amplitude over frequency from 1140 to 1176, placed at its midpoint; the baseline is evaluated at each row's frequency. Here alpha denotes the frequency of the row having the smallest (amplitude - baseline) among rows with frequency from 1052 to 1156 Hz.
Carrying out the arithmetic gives 1098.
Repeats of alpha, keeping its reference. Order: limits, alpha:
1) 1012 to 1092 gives 1090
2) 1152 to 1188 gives 1182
